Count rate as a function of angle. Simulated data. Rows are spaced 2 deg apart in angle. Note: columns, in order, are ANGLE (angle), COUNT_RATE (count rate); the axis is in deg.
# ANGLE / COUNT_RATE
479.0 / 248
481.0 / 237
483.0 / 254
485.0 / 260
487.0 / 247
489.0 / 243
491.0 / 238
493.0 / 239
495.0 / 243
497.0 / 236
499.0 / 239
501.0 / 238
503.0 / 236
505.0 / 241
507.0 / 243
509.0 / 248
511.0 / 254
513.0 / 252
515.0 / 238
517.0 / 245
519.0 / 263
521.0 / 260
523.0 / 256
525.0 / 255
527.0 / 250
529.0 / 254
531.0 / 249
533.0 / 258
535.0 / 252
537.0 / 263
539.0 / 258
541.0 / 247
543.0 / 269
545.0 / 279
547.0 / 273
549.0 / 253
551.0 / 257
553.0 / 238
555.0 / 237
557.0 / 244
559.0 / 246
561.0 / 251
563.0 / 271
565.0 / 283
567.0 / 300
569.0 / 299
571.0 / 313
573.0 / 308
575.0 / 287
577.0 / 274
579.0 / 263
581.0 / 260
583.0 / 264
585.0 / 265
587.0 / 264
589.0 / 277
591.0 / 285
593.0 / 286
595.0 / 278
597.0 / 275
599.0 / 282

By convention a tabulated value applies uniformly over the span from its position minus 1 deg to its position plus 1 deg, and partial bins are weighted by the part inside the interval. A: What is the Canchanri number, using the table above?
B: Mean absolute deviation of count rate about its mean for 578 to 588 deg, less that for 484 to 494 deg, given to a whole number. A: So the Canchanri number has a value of -5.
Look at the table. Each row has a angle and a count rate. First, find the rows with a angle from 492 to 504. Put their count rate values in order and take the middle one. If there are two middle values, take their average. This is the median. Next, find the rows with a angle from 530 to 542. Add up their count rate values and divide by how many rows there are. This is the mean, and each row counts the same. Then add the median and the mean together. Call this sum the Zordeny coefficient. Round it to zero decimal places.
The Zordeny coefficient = 493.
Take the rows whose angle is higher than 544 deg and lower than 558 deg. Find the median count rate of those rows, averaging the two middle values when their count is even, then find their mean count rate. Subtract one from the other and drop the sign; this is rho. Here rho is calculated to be 1.4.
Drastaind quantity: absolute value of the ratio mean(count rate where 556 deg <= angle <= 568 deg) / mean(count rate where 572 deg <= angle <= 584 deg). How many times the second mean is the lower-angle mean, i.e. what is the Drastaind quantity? 0.96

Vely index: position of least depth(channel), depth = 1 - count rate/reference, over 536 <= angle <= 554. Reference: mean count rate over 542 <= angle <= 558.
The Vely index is 545.0 deg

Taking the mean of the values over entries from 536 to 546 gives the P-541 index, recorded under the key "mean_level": 263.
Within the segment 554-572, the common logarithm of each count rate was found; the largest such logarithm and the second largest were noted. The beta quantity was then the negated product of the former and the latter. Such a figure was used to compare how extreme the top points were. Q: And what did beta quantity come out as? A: -6.2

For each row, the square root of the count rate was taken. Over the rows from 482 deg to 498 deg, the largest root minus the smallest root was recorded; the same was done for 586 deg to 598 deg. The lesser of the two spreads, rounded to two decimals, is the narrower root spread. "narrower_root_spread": 0.66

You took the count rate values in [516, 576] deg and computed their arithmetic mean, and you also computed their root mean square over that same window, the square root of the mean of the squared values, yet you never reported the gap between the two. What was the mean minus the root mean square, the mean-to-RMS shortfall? -0.77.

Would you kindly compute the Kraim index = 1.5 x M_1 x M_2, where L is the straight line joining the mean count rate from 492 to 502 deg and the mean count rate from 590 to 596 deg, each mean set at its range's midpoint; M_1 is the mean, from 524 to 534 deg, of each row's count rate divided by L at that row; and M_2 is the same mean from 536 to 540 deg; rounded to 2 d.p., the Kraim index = 1.51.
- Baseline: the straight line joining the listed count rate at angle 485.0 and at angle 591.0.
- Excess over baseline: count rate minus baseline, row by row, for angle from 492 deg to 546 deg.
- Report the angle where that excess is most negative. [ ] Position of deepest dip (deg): 515.0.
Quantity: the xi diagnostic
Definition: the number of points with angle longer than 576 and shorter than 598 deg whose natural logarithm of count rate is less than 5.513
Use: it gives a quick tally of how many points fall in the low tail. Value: 0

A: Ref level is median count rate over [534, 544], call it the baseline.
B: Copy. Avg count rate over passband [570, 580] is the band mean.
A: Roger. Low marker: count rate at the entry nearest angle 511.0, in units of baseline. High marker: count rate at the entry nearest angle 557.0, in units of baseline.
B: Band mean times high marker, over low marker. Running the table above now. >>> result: 278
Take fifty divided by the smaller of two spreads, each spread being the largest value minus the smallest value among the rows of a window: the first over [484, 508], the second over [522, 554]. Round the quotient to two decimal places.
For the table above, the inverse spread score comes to 2.08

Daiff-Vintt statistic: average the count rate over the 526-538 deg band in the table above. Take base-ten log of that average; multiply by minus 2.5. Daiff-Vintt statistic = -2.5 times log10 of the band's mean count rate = -6.01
